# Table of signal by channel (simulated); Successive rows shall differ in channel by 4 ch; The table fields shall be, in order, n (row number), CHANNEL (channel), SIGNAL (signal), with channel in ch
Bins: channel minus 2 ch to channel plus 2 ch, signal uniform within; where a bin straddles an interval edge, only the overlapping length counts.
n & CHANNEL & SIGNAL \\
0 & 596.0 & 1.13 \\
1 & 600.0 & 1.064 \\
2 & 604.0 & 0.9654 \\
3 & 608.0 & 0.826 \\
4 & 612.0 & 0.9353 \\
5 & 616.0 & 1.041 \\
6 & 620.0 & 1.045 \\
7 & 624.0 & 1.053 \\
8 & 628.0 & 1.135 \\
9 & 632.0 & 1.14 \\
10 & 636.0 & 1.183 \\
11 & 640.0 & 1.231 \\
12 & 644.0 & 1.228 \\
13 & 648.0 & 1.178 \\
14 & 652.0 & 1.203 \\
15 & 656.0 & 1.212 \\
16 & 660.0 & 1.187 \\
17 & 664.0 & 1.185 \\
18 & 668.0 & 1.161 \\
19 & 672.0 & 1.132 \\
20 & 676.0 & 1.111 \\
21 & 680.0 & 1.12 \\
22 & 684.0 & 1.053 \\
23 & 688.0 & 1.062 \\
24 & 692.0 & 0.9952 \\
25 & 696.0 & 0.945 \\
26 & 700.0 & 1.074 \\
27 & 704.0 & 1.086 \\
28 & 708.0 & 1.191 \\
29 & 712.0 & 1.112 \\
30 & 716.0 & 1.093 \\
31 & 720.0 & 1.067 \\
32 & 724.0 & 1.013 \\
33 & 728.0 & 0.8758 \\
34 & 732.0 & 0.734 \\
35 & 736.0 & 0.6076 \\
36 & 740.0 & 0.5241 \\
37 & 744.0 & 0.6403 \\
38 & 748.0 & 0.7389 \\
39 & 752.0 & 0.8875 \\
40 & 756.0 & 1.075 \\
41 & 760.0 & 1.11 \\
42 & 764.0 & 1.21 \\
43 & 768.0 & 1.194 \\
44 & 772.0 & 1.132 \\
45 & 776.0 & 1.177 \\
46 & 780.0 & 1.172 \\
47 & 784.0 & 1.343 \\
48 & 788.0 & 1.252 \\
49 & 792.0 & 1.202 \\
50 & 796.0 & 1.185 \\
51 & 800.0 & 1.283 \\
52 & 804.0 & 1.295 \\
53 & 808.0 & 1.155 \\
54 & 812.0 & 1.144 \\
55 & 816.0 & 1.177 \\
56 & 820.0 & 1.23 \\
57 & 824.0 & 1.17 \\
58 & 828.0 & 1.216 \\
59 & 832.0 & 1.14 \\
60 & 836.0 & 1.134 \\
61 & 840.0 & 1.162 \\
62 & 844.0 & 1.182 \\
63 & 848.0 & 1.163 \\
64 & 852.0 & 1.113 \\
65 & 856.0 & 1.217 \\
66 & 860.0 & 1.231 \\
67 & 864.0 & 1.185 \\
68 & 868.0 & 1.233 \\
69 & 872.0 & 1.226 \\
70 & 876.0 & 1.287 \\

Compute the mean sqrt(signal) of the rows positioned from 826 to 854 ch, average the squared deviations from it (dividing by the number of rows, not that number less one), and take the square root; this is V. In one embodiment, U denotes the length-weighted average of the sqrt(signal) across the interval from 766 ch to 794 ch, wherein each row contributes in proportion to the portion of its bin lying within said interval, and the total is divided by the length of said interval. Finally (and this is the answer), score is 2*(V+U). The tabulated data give 2.23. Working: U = 1.10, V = 0.015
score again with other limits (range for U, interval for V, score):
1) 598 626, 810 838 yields 2.02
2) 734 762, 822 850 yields 1.79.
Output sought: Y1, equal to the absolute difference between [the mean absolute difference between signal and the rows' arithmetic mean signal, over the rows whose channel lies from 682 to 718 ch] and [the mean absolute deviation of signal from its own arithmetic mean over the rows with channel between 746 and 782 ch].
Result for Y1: 0.070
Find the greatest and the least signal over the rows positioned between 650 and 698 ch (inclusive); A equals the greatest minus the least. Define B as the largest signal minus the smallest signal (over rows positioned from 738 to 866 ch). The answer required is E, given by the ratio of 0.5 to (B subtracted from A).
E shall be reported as -0.9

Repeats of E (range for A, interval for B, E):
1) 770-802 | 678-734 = -2.0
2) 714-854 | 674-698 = 0.8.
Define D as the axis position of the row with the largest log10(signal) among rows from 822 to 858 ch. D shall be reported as 856.0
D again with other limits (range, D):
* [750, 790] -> 784.0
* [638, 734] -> 640.0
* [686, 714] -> 708.0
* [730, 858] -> 784.0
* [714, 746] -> 716.0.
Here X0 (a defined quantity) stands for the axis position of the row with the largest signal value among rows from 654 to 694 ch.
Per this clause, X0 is 656.0 ch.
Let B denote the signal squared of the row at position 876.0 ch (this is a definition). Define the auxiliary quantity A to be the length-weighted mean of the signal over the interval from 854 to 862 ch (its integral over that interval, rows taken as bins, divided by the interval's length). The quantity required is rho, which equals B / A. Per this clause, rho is 1.4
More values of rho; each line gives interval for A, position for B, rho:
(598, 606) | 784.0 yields 1.8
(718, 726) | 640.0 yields 1.5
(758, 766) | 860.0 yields 1.3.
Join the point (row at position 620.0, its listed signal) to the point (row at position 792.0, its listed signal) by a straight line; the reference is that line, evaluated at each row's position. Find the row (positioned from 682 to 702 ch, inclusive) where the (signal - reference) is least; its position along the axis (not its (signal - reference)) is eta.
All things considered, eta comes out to 696.0 ch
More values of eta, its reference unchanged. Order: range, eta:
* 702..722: 720.0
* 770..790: 772.0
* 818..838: 836.0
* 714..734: 732.0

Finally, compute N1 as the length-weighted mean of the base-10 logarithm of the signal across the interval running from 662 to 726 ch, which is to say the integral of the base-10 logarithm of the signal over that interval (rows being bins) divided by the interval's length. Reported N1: 0.04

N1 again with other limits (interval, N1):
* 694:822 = 0.02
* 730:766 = -0.09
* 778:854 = 0.08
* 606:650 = 0.03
